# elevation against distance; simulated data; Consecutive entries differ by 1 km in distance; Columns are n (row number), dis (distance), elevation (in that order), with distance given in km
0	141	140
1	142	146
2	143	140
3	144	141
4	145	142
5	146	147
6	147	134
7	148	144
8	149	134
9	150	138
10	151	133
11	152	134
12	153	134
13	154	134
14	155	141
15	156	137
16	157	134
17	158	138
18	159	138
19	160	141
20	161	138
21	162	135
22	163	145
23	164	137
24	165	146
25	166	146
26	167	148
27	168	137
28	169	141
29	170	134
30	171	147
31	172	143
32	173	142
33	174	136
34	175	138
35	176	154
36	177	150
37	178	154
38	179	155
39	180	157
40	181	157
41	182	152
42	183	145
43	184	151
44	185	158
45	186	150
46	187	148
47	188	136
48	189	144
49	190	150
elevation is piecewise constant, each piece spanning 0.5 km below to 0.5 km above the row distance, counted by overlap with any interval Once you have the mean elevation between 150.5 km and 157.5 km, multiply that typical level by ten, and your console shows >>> 1353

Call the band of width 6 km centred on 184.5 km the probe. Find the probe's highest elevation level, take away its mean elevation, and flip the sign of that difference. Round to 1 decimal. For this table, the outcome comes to -7.3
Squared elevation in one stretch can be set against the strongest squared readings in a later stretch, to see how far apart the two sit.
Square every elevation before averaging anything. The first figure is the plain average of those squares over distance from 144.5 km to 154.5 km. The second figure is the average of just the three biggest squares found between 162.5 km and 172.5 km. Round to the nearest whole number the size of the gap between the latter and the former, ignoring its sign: 2707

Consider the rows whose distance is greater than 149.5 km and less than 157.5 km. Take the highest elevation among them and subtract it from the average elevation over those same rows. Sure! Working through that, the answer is -5.4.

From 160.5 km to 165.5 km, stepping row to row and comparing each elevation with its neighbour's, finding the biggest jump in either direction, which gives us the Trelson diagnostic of 10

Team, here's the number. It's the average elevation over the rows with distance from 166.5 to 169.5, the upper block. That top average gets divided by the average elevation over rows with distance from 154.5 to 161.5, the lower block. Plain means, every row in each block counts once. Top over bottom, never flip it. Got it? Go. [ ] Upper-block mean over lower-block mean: 1.03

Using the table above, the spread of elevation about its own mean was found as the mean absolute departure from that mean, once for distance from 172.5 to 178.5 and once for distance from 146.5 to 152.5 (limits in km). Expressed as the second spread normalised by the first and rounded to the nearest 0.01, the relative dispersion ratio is 0.46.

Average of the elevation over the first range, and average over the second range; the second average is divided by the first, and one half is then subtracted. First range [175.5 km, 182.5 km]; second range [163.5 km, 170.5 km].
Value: 0.417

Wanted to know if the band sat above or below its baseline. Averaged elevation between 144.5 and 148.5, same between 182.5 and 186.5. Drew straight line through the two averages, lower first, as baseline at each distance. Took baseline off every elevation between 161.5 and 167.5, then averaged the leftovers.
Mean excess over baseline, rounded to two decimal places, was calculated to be -3.30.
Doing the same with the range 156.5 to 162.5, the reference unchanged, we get -7.58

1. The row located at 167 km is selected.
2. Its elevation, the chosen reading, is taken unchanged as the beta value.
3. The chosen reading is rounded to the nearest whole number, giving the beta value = 148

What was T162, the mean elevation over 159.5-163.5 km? 140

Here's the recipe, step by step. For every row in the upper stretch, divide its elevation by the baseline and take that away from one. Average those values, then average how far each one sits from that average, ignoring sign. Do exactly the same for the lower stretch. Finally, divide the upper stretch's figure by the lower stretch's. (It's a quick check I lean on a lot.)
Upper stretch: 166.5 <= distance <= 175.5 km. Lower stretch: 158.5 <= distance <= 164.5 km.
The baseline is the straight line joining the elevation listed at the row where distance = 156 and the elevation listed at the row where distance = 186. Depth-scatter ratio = 1.52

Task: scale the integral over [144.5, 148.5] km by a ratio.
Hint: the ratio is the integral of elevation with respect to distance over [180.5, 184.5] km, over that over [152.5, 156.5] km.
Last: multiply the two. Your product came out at 628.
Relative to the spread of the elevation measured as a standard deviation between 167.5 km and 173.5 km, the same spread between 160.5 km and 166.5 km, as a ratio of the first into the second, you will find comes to 1.1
